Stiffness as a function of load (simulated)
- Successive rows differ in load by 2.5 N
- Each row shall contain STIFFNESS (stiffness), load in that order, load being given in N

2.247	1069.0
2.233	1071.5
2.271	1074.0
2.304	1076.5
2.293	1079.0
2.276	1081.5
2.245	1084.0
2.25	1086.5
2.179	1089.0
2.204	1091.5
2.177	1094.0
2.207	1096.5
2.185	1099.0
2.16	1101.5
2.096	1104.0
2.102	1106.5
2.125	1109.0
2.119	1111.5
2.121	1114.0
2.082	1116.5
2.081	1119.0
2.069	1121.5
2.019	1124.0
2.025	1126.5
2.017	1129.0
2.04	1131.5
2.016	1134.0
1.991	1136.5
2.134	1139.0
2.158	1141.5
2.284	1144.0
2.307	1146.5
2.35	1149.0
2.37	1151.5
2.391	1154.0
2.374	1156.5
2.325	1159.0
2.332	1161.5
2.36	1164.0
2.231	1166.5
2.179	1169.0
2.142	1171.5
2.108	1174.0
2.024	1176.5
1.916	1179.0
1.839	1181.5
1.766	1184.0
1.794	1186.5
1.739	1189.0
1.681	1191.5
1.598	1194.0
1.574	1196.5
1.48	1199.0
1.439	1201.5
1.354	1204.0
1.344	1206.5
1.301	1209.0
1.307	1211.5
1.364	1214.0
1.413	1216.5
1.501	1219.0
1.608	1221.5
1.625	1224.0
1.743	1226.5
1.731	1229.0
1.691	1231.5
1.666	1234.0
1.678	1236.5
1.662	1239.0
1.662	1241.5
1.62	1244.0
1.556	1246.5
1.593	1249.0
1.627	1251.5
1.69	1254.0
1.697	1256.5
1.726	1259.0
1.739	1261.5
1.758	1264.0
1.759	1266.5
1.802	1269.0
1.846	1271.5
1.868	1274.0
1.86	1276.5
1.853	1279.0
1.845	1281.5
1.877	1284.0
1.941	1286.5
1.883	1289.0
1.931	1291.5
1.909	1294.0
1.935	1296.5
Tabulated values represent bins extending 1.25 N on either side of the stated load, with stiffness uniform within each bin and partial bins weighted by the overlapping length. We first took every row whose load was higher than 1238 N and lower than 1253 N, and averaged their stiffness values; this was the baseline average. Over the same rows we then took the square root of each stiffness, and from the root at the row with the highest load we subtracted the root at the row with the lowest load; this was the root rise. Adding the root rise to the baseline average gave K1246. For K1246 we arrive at 1.61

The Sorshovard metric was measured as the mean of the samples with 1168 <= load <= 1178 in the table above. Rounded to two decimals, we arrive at 2.11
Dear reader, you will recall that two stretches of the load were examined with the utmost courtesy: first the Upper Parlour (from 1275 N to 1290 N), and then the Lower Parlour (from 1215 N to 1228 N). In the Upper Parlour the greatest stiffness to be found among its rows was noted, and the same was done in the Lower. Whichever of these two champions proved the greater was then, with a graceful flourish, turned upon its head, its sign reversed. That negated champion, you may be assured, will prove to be -1.9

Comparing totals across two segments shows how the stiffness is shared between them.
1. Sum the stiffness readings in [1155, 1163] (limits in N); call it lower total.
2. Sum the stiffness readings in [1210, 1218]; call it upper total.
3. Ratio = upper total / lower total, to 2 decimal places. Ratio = 0.58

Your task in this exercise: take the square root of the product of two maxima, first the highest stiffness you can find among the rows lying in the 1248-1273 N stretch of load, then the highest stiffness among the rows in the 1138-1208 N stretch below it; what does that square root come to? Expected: 2.10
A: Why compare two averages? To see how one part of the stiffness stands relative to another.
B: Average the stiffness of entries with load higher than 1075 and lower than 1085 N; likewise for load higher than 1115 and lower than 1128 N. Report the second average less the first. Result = -0.2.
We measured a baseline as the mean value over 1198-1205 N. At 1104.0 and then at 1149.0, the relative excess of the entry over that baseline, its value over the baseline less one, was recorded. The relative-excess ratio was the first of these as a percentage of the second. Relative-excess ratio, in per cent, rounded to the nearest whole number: 73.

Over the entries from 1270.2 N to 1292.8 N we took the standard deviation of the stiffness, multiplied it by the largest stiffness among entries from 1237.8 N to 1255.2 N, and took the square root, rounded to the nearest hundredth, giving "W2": 0.24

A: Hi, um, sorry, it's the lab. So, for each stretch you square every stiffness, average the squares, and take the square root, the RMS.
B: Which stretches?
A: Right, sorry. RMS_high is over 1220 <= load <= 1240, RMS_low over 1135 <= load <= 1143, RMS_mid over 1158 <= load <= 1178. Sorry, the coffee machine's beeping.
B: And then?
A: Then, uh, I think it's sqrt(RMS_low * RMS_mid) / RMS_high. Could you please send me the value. 1.29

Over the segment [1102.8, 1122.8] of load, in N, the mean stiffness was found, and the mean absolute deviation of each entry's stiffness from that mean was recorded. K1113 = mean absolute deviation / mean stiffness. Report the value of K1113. 0.008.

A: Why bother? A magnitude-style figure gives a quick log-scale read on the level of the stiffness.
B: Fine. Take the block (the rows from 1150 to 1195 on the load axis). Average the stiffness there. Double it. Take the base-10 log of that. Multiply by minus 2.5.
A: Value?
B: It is -1.54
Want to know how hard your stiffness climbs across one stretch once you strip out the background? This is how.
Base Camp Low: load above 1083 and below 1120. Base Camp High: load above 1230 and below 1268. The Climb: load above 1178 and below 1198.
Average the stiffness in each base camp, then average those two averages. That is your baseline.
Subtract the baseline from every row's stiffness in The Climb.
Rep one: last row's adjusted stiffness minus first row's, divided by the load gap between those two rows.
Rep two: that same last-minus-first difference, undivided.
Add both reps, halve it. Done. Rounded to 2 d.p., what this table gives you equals -0.18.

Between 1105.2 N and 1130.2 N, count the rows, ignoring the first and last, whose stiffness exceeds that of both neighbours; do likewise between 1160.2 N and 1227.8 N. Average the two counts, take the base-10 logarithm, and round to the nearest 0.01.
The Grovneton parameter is 0.40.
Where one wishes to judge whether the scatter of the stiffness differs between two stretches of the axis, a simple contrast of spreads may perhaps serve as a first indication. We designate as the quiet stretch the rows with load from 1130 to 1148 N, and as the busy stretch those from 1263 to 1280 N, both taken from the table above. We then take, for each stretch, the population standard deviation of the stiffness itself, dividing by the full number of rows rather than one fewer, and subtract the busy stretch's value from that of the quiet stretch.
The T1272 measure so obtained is 0.07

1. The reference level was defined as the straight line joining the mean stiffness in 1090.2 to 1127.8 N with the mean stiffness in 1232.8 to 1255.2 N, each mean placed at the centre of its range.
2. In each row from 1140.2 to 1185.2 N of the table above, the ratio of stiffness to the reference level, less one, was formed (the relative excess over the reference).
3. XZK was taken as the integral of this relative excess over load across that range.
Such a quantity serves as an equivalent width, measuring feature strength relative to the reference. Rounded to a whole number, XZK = 6 N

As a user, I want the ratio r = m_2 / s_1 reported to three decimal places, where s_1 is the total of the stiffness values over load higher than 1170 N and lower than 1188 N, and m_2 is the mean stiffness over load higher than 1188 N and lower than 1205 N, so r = 0.114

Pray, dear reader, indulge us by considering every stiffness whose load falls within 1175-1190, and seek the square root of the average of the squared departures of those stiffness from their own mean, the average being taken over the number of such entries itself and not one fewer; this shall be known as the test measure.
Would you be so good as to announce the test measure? 0.098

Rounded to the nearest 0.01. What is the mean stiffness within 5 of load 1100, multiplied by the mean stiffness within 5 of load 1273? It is 3.99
